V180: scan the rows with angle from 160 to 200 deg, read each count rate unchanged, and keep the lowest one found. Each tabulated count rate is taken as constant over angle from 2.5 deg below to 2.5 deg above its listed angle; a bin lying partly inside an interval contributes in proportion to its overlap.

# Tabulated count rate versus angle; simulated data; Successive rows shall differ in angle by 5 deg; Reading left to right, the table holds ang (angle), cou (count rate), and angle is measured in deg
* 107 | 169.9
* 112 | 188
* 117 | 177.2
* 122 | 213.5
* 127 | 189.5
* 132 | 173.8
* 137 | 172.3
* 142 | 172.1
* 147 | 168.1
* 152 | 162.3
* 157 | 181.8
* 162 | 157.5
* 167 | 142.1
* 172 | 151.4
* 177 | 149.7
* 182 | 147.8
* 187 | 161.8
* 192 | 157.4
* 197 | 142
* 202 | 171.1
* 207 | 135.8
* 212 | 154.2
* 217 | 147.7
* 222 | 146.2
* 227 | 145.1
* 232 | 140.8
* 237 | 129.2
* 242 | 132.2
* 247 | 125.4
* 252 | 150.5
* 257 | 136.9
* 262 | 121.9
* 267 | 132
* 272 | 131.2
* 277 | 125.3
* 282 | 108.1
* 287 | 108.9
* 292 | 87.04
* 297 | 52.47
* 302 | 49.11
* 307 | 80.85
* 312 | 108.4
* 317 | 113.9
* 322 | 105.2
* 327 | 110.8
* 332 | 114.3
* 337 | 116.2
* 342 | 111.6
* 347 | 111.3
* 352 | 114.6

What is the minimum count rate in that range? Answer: 142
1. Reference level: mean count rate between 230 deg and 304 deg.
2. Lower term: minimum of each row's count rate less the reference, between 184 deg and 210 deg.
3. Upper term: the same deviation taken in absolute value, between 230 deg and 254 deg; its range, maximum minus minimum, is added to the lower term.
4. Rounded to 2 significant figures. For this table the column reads 45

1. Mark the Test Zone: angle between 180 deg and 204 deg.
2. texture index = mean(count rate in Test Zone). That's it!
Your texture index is 156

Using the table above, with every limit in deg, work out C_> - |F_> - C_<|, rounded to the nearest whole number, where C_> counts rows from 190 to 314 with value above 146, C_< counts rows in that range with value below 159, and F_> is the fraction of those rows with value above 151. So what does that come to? -18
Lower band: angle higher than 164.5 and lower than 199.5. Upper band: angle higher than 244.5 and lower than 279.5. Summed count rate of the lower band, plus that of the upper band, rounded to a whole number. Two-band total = 1975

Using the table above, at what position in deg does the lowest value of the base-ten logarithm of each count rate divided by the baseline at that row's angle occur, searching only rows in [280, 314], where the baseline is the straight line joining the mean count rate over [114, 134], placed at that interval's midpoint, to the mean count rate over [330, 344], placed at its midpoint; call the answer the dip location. 302 deg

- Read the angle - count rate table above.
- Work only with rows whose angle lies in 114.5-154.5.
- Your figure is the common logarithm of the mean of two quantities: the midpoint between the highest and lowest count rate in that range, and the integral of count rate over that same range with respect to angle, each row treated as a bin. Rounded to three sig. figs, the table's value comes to 3.56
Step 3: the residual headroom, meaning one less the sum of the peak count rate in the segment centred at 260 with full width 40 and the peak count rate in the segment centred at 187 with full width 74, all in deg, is -331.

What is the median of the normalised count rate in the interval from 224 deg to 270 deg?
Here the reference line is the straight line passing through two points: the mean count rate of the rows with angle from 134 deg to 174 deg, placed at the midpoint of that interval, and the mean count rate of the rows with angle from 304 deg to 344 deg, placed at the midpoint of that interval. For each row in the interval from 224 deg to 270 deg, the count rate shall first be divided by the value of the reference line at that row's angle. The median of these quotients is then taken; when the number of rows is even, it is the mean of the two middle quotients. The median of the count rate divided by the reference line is 1.02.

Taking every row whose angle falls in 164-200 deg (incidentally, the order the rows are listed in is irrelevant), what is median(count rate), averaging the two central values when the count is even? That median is 150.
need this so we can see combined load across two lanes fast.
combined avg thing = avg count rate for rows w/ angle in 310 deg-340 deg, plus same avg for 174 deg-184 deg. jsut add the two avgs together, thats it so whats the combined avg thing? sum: 260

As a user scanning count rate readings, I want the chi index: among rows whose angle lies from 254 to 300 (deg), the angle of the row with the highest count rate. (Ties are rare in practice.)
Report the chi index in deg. 257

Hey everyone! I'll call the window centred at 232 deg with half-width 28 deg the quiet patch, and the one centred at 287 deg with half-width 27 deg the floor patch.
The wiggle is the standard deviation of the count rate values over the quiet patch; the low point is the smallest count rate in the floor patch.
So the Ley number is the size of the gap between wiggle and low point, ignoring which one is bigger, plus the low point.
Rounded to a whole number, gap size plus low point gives 89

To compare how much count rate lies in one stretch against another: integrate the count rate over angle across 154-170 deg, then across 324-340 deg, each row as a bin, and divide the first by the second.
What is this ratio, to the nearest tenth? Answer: 1.4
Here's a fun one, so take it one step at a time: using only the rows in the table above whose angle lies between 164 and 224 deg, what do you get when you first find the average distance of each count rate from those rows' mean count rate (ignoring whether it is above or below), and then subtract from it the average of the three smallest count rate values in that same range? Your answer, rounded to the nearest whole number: -133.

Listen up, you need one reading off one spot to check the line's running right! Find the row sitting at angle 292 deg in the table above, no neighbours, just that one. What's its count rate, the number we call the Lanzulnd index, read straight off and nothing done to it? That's 87.04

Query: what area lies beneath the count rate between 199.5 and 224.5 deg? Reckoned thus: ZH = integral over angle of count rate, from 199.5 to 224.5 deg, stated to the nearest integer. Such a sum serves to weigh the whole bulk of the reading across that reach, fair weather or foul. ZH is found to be 3775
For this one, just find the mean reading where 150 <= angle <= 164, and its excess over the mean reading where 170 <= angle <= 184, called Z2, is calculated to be 18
